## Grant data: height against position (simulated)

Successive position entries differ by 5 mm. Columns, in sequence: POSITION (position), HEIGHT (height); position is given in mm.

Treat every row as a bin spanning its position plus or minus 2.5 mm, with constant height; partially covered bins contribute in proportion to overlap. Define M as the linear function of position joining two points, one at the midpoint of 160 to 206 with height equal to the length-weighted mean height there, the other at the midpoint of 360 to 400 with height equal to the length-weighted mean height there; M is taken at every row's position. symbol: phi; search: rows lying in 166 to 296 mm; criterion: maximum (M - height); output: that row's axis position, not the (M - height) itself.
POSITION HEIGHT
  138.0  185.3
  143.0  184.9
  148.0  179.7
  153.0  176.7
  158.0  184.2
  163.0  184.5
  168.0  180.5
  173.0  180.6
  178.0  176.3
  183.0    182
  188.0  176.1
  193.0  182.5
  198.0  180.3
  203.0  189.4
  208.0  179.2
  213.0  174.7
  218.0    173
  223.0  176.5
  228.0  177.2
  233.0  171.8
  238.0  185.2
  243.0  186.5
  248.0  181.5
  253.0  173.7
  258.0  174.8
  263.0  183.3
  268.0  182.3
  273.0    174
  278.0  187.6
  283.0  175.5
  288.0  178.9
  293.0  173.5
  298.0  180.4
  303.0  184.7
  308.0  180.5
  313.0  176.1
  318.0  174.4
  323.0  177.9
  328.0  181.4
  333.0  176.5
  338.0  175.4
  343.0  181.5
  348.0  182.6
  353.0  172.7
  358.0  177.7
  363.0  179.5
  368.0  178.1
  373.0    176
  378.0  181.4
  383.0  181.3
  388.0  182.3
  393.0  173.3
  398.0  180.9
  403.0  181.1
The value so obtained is 233.0 mm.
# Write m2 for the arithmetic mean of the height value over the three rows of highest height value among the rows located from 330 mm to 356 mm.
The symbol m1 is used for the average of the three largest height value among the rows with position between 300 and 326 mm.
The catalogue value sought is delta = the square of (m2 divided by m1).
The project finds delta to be 0.99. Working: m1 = 181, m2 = 180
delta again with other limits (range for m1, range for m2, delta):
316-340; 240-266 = 1.06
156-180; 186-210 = 1.01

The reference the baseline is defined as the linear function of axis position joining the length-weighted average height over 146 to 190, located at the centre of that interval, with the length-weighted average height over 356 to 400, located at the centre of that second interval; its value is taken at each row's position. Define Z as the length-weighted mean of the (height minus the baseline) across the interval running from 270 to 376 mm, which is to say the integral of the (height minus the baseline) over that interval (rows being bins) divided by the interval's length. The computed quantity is -0.9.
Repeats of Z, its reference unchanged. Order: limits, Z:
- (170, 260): -0.9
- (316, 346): -1.2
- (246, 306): -0.3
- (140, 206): 1.3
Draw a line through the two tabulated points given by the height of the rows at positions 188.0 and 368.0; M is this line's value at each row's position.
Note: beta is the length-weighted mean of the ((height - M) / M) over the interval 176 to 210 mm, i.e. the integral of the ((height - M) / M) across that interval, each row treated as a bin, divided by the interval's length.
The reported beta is 0.027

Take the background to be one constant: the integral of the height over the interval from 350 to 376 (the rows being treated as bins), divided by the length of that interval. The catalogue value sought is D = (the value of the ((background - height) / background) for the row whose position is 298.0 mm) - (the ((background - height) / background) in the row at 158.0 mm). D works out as 0.02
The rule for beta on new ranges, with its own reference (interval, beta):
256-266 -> 0.014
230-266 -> 0.016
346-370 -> 0.000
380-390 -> 0.019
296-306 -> 0.029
